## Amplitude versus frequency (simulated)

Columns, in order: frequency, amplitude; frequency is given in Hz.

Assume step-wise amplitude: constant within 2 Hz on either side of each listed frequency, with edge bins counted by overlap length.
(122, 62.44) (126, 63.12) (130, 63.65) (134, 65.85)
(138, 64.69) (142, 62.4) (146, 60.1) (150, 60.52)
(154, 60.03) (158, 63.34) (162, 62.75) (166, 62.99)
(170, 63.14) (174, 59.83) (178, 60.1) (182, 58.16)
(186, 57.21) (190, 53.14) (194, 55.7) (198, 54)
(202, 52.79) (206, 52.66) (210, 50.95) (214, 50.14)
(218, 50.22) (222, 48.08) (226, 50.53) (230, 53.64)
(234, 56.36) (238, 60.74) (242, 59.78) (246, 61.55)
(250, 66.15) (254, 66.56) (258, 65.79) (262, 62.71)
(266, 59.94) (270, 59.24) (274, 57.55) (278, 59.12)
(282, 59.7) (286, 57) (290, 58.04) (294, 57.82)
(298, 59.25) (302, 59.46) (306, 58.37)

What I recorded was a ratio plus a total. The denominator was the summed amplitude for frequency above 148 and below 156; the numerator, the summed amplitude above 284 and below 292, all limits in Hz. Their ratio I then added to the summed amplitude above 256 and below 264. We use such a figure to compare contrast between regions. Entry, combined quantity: 129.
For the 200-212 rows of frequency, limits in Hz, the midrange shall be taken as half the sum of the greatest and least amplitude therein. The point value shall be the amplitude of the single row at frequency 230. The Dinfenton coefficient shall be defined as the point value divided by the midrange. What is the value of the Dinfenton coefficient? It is 1.03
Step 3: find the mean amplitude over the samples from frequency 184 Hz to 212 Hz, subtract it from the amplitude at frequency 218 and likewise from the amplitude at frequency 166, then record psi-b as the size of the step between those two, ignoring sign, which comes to 13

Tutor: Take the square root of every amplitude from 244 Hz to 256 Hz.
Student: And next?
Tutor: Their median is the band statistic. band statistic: 8.13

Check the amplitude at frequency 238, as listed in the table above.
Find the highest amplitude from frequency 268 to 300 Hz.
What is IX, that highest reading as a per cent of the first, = 98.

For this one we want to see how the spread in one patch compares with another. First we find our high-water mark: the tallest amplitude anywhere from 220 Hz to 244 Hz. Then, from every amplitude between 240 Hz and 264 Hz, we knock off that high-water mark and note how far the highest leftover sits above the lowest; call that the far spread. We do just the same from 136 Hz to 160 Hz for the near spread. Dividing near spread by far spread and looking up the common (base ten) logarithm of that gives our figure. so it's -0.2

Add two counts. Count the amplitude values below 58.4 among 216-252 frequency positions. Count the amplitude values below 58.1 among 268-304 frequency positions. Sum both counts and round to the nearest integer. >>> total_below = 9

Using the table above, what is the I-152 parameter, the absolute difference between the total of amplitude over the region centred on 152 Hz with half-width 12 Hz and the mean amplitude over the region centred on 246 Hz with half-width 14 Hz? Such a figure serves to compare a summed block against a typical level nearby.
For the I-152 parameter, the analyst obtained 307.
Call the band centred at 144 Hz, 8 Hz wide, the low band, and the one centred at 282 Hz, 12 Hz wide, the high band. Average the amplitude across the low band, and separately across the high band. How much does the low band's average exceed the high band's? 3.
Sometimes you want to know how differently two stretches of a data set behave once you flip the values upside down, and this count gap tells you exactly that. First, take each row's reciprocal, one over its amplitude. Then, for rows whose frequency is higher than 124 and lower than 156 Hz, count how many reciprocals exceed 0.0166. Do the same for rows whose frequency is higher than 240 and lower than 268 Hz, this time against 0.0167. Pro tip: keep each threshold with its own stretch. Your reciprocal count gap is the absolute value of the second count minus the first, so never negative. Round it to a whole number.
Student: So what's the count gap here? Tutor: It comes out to 1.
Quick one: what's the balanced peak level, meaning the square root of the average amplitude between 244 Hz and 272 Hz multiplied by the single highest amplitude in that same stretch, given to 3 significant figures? 64.8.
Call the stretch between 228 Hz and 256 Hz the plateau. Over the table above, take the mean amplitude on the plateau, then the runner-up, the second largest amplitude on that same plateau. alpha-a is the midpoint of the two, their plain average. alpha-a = 63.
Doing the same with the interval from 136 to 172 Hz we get 63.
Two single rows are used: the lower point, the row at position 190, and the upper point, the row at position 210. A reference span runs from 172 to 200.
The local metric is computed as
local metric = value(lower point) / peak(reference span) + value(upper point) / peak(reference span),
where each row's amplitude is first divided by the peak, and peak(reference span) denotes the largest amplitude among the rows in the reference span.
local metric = 1.73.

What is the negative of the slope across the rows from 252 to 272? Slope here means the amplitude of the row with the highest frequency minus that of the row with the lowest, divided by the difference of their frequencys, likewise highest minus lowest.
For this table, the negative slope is 0.46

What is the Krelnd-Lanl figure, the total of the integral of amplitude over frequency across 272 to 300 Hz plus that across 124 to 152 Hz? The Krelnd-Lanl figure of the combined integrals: 3395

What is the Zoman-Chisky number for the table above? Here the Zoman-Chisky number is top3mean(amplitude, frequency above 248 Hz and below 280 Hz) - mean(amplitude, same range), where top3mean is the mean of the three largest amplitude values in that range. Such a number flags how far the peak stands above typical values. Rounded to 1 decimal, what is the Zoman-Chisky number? 4.0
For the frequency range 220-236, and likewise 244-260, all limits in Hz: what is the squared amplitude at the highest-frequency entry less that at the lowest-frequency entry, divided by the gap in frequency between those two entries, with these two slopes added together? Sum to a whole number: 117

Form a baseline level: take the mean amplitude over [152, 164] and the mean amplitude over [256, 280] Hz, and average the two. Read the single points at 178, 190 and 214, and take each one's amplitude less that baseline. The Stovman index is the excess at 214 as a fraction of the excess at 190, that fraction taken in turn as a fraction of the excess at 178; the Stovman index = -1.1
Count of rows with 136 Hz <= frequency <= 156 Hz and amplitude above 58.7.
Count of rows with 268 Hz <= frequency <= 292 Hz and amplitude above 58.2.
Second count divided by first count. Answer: 0.60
